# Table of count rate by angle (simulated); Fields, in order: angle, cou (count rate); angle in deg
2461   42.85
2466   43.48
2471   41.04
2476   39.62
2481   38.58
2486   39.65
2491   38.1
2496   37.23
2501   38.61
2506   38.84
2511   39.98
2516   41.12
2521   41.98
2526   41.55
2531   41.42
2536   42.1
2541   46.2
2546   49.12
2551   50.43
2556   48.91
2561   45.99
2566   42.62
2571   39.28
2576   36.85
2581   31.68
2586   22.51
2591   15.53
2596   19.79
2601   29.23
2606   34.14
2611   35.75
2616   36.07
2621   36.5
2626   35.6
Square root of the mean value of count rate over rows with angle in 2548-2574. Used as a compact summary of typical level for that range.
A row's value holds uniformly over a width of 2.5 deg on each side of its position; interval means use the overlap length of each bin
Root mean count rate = 6.7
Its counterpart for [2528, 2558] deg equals 6.8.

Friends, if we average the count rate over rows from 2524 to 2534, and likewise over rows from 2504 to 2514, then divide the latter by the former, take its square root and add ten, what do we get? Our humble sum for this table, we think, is 11.0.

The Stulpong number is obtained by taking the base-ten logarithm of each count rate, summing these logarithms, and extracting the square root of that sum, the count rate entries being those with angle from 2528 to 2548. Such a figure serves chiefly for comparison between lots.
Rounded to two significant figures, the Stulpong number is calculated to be 2.6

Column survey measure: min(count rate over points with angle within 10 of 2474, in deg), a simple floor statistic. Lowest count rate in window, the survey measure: 38.58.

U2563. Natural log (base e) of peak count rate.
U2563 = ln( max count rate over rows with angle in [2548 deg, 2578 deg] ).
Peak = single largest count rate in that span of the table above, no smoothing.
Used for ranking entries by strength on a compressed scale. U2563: 3.92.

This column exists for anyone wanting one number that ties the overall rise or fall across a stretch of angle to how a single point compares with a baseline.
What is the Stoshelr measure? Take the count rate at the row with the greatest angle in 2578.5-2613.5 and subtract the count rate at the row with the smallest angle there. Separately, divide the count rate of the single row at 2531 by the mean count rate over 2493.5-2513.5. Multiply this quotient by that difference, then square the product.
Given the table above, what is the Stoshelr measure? 19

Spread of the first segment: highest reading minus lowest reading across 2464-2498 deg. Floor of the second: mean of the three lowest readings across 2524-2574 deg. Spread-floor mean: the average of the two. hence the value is 23.5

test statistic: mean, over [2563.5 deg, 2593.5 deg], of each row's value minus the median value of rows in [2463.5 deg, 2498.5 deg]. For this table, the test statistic -8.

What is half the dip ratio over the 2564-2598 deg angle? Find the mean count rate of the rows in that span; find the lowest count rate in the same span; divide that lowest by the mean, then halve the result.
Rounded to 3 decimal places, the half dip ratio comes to 0.261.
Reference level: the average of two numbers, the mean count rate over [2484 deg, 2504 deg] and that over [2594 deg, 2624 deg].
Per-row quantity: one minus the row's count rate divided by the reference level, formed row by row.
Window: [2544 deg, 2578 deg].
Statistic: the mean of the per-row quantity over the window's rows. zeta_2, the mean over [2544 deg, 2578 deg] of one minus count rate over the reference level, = -0.27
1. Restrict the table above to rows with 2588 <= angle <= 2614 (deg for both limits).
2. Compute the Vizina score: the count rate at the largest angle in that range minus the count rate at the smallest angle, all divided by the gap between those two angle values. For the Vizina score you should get 1.0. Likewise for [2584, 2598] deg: -0.3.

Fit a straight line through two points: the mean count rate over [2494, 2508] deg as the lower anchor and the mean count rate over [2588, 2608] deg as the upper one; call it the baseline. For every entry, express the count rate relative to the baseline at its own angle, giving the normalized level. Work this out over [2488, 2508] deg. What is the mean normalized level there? 0.99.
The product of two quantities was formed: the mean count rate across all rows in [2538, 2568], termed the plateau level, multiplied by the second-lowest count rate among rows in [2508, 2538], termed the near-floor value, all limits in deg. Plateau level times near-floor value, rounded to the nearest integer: 1941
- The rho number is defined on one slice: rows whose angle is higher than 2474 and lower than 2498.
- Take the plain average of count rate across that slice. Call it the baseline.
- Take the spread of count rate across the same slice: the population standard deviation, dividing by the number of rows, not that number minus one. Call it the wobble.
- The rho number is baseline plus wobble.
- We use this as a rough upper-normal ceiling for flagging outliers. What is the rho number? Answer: 39.6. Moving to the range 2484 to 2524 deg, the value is 40.9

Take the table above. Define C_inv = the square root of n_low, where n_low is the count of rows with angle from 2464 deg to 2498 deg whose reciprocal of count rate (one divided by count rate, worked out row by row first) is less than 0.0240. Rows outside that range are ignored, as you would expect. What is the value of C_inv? 1.0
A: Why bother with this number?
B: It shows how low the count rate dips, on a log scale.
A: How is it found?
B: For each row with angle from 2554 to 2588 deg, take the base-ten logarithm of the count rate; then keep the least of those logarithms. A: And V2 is 1.35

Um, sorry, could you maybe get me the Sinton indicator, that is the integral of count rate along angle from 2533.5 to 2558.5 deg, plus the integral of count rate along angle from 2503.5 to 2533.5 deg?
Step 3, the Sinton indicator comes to 2408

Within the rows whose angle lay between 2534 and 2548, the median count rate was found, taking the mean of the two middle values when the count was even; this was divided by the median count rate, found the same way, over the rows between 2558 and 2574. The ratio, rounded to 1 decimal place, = 1.1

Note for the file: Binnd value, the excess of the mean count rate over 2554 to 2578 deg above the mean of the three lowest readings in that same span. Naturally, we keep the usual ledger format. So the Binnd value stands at 3.1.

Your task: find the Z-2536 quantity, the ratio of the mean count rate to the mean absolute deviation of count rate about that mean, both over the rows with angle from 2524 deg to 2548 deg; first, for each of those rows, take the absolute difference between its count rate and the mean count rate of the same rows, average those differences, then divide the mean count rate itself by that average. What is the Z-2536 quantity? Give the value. 15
